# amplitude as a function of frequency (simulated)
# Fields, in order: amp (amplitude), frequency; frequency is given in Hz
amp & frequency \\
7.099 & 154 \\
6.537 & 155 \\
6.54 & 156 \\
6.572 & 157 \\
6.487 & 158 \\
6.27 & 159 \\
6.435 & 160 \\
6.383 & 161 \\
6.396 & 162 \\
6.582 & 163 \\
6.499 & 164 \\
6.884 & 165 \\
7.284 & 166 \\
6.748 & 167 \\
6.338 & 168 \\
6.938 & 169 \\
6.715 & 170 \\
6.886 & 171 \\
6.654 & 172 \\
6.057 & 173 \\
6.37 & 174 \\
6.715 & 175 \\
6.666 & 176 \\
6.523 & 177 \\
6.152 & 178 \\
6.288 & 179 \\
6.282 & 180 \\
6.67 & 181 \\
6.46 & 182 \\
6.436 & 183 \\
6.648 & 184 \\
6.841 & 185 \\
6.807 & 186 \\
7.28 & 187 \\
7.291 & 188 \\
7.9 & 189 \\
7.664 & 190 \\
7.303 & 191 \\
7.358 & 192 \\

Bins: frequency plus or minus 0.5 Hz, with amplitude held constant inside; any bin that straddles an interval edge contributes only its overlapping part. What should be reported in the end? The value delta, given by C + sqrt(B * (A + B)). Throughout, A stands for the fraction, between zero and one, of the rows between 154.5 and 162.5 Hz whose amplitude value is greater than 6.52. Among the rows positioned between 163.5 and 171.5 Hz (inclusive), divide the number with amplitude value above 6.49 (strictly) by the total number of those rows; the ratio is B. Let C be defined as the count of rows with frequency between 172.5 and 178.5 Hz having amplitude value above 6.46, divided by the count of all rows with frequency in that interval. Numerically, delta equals 1.55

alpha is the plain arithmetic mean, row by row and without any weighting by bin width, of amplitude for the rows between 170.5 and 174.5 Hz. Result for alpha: 6.49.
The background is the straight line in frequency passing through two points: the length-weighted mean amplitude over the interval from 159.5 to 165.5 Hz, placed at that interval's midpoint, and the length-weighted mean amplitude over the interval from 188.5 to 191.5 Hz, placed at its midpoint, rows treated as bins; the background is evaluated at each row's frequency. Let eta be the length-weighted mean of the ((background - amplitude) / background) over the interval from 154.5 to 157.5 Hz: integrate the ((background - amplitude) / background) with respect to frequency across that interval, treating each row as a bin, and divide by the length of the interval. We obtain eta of -0.044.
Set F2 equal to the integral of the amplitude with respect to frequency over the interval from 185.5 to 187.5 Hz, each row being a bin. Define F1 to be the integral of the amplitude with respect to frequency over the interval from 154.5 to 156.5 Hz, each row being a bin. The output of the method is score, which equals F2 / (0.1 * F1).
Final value 10.8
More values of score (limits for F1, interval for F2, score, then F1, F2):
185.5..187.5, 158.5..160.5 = 9.0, 14.1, 12.7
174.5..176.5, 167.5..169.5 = 9.9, 13.4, 13.3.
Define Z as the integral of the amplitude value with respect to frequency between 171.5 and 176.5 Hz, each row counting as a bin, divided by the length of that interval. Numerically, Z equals 6.49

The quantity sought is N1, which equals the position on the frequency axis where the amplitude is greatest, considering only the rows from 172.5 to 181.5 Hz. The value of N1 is 175 Hz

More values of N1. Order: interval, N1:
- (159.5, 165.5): 165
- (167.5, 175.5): 169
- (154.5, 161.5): 157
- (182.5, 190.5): 189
